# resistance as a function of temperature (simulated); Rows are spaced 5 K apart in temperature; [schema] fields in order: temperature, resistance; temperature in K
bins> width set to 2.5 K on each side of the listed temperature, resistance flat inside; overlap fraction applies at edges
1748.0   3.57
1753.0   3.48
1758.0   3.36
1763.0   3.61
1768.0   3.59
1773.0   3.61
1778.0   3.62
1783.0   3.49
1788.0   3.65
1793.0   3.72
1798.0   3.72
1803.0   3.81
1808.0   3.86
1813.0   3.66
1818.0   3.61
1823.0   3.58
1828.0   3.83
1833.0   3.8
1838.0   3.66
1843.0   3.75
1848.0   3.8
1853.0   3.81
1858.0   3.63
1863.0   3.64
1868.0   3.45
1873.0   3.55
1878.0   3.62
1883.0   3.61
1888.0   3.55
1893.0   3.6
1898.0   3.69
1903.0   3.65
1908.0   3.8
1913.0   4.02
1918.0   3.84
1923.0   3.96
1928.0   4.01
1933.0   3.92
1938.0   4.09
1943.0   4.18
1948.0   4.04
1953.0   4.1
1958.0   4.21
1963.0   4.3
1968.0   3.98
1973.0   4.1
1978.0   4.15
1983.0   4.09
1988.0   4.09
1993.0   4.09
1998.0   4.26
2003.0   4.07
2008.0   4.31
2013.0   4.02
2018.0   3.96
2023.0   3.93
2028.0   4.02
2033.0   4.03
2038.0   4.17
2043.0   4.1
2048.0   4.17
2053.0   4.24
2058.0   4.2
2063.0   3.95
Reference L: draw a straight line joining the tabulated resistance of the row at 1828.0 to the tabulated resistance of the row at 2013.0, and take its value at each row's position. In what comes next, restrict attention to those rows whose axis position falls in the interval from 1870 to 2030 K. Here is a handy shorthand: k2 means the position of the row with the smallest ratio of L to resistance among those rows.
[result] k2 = 1963.0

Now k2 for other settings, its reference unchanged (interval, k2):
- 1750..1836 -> 1808.0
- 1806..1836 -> 1808.0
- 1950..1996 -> 1963.0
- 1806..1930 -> 1913.0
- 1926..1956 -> 1943.0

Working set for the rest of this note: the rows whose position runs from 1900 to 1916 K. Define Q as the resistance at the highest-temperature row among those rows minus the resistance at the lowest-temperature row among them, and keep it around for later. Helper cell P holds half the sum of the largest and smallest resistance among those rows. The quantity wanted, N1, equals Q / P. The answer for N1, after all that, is 0.096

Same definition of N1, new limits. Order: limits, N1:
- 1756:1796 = 0.102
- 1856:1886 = -0.006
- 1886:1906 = 0.028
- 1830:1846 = -0.013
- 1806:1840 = -0.054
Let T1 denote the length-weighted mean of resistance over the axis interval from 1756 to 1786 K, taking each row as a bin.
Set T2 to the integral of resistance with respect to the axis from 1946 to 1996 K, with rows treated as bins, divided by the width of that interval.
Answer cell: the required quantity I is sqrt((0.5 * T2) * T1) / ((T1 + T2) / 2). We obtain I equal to 0.705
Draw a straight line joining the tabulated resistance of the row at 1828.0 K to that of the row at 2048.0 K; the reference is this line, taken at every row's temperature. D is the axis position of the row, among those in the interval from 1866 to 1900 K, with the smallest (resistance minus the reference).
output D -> 1868.0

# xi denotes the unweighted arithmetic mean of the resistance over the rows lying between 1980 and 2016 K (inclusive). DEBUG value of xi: 4.13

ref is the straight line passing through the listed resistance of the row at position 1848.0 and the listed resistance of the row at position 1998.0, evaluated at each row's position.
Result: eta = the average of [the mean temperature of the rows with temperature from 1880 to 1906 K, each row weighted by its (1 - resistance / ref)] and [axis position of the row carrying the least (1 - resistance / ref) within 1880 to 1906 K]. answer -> 1895.4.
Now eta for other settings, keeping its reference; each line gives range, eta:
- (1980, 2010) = 2000.3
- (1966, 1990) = 1977.7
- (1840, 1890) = 1860.8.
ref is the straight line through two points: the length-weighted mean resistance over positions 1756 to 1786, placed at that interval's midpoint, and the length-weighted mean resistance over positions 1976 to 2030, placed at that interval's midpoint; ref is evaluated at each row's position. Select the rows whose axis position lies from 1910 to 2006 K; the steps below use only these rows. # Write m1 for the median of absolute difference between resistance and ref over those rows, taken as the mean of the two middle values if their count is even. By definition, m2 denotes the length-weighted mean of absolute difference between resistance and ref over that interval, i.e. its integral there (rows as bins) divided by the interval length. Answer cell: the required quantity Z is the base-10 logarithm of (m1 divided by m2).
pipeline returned -0.12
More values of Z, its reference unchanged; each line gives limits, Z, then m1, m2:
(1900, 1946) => -0.08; 0.09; 0.112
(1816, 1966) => -0.05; 0.13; 0.140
